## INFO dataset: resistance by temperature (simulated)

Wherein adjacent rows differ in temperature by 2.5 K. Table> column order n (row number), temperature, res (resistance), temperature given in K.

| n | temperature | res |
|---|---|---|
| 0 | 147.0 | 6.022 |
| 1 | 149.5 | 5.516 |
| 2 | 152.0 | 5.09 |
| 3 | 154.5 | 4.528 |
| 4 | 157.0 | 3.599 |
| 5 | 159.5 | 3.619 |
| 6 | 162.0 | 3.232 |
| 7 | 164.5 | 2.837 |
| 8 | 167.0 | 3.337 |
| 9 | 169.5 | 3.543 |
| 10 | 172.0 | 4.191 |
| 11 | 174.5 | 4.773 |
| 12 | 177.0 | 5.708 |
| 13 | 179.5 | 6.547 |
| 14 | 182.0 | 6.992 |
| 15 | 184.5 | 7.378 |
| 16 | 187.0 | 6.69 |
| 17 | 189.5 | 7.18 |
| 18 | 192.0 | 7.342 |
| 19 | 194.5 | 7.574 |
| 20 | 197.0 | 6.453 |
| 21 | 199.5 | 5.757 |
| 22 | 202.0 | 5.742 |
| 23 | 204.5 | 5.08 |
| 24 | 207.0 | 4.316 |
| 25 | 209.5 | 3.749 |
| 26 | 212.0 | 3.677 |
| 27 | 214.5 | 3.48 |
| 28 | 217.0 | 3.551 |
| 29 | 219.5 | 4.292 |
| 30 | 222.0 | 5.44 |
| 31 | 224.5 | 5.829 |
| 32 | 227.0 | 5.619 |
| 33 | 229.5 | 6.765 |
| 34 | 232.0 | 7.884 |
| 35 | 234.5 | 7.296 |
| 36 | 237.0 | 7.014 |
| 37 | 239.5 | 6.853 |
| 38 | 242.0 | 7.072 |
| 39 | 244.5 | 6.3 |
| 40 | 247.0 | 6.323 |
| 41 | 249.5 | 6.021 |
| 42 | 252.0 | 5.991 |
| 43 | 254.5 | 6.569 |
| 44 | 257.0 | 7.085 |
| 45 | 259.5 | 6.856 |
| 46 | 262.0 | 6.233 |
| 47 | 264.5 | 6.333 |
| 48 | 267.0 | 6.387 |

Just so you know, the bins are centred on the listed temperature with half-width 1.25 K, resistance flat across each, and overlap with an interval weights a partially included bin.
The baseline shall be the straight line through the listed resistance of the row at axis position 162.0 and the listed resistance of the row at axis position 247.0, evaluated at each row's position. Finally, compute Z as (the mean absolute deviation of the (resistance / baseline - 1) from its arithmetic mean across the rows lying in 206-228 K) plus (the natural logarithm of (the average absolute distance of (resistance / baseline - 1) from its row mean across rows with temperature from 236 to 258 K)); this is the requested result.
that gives -2.4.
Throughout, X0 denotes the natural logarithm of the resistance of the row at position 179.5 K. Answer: 1.88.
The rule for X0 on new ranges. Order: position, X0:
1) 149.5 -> 1.71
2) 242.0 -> 1.96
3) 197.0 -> 1.86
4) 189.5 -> 1.97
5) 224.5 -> 1.76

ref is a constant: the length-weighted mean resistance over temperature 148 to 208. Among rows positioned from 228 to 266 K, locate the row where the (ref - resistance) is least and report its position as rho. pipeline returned 232.0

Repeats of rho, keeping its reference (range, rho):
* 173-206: 194.5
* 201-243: 232.0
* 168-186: 184.5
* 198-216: 199.5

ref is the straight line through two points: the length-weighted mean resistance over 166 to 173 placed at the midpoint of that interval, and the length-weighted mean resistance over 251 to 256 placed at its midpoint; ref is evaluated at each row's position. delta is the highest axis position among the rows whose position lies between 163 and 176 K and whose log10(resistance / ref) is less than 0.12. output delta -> 174.5 K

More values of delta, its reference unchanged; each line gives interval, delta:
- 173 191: 174.5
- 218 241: 239.5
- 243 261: 259.5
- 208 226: 224.5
